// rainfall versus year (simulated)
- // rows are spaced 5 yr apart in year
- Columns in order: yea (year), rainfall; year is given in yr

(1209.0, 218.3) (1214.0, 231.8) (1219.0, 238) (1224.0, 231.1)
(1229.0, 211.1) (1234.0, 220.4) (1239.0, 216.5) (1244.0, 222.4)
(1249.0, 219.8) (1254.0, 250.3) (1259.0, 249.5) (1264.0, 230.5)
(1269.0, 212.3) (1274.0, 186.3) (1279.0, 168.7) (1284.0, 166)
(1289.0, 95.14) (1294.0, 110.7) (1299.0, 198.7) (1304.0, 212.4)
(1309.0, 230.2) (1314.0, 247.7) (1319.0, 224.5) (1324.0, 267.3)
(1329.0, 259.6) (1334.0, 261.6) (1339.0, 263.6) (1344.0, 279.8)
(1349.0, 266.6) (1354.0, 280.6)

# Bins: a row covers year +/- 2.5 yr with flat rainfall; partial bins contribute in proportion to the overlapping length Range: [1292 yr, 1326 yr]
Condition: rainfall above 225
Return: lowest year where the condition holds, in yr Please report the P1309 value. 1309.0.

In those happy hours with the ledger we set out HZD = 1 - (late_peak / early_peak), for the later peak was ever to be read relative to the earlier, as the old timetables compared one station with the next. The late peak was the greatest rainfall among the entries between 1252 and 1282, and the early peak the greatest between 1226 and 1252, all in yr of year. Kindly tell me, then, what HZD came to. -0.13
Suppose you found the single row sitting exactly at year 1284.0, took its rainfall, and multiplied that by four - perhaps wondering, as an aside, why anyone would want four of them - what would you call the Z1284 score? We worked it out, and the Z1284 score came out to 664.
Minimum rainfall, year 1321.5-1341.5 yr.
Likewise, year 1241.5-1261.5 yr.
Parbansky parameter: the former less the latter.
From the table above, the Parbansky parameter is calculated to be 40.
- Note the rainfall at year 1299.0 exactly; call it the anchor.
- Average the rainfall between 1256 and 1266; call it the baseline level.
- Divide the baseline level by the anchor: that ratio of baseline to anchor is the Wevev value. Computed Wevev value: 1.21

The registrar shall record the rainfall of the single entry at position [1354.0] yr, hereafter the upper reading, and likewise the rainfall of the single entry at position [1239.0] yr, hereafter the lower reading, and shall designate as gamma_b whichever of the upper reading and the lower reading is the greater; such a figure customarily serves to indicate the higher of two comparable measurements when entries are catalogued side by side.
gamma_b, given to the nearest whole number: 281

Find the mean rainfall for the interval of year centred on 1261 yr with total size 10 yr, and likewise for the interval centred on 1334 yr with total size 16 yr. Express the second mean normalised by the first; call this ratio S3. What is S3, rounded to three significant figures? 1.09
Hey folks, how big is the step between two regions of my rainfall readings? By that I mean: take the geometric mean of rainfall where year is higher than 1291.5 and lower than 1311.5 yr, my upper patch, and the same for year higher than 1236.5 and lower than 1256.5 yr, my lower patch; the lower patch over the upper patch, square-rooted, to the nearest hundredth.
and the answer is 1.12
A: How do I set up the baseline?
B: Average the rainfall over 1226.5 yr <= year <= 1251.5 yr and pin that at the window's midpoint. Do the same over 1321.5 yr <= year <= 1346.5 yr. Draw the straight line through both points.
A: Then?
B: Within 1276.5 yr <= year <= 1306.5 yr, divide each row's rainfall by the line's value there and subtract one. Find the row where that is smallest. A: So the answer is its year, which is 1289.0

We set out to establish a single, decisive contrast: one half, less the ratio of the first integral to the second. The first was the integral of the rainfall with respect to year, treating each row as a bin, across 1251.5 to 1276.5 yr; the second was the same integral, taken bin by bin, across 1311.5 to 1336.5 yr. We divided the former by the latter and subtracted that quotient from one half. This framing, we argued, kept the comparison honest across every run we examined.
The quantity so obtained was -0.40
